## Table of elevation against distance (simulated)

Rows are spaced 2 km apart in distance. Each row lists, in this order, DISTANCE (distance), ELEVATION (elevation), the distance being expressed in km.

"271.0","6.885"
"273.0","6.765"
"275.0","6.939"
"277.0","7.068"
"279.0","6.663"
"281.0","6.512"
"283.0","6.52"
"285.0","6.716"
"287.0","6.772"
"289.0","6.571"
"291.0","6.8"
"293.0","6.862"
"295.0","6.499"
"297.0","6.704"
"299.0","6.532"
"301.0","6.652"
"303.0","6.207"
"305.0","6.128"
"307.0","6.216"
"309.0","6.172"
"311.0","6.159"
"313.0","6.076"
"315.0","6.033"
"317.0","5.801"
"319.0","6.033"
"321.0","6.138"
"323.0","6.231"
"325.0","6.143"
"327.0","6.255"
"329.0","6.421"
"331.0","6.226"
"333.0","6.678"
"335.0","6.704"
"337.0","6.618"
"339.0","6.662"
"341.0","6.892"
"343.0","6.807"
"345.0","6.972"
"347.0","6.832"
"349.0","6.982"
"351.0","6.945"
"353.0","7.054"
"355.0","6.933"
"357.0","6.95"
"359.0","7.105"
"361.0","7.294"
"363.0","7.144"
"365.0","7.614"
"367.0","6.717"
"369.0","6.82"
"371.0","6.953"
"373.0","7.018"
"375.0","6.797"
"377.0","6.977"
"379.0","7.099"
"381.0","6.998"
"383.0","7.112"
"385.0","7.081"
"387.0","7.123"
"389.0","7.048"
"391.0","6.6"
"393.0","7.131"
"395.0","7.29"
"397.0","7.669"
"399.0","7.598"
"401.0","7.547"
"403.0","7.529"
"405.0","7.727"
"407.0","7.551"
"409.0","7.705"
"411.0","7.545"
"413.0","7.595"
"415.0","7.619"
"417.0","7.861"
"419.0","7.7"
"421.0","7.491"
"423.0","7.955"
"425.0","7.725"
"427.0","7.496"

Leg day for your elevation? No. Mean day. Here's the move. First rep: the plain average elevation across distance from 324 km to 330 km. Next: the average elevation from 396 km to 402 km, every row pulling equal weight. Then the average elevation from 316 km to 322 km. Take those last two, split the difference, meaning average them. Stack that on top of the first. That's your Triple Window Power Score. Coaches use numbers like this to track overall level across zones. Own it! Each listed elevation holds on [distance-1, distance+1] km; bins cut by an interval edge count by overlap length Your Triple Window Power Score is 13.1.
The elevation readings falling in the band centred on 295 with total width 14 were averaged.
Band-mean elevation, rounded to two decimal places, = 6.66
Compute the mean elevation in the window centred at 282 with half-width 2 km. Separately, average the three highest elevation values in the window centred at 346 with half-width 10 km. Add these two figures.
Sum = 13.5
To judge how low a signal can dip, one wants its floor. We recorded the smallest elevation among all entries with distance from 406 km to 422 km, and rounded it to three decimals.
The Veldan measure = 7.491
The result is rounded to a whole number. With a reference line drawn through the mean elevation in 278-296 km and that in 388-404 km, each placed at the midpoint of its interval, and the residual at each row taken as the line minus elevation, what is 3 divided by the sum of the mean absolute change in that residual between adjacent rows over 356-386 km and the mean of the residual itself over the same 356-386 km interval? 10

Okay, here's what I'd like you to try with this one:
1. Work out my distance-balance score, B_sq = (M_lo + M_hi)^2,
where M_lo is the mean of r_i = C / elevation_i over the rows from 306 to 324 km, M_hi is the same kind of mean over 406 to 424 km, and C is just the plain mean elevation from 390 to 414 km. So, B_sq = 4.8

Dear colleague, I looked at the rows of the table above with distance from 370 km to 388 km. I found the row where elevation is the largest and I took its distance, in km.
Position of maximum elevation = 387.0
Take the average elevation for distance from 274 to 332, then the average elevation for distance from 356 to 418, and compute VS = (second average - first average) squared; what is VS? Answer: 0.7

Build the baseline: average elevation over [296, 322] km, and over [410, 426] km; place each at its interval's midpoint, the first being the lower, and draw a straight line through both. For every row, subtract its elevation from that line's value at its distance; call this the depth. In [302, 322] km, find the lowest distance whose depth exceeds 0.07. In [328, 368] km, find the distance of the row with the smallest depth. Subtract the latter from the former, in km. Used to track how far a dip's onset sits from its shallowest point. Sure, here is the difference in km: -54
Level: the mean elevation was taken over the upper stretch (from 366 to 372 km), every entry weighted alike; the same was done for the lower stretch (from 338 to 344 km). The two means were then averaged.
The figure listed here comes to 6.8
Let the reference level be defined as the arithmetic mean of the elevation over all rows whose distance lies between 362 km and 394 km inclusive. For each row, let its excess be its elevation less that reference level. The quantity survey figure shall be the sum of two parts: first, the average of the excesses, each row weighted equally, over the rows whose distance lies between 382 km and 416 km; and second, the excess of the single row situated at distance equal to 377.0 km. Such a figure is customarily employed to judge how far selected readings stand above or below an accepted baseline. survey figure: 0.33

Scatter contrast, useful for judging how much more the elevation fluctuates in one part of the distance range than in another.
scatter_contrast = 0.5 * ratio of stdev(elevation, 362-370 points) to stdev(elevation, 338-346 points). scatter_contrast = 1.5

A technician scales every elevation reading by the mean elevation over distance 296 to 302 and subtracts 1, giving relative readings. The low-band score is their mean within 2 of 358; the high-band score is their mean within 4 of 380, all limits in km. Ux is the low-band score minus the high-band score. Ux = 0.00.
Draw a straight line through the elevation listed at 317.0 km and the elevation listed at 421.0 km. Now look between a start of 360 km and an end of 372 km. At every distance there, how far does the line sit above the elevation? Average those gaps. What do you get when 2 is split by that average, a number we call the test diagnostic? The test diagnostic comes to -4.1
